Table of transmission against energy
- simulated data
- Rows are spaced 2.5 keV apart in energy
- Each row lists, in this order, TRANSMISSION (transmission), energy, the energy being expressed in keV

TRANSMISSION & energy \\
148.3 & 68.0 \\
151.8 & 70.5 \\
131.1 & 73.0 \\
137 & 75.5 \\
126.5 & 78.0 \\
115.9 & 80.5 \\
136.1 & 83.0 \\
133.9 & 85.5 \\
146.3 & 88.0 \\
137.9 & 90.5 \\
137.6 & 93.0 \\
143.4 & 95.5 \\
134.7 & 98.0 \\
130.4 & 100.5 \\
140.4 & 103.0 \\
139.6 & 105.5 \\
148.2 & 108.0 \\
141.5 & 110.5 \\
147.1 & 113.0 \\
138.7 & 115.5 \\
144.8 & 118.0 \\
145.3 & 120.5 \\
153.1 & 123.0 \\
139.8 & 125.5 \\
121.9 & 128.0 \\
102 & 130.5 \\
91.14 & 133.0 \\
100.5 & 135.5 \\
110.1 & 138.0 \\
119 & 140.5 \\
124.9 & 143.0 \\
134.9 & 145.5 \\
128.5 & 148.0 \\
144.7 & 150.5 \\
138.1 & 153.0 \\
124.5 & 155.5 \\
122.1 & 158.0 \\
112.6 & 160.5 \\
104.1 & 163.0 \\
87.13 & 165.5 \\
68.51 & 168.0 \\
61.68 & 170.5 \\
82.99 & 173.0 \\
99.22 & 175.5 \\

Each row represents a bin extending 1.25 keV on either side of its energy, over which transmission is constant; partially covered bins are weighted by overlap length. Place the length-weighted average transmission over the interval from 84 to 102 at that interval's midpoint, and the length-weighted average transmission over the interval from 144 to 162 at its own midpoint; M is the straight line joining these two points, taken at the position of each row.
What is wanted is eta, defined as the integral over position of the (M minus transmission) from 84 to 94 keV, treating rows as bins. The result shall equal -5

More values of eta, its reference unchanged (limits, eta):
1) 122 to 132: 51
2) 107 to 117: -88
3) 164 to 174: 510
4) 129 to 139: 305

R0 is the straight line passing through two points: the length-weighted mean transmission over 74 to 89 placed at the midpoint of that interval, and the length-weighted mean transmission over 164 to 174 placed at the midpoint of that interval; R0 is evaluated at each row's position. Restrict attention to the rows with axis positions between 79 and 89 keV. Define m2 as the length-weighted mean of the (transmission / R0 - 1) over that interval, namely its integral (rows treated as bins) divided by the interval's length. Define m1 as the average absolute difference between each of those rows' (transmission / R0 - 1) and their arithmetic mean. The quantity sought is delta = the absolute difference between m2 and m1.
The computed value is 0.06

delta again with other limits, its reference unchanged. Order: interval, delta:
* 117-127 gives 0.33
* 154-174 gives 0.00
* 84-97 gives 0.07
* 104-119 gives 0.23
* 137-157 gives 0.30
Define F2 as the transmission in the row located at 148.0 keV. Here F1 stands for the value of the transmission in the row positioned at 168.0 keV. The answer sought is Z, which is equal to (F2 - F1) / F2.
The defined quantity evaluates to 0.47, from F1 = 68.51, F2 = 128.5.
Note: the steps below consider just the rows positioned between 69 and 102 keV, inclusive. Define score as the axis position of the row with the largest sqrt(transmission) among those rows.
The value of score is 70.5 keV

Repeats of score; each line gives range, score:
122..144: 123.0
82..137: 123.0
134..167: 150.5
